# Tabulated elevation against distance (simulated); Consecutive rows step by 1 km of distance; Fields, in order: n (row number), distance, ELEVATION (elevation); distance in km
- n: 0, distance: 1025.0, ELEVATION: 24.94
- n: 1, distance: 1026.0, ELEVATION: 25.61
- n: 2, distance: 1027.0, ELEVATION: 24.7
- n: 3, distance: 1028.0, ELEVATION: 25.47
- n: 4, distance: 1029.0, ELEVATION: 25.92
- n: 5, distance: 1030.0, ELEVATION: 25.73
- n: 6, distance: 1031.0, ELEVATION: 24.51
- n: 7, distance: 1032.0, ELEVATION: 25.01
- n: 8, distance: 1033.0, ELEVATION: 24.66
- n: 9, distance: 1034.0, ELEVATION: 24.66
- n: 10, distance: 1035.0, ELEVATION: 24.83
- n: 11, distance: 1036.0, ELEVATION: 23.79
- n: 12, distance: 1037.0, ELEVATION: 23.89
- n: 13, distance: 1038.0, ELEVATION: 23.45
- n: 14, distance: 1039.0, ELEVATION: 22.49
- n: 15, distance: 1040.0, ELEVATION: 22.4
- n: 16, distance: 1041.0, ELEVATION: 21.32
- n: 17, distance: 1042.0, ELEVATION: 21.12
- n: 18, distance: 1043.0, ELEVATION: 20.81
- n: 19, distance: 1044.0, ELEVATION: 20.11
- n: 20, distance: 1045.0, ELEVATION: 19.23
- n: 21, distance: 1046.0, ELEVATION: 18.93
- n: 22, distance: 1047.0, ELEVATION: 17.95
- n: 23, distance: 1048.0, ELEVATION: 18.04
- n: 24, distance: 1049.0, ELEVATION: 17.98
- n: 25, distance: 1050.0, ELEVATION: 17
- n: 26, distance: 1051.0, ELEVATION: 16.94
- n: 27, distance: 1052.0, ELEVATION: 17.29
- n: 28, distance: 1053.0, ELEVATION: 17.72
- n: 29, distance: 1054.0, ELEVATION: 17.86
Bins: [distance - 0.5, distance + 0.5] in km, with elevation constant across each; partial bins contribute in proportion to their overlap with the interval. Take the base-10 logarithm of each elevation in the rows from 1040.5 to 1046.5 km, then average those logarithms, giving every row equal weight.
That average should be 1.31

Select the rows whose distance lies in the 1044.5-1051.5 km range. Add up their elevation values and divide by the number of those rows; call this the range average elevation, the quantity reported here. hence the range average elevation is 18.0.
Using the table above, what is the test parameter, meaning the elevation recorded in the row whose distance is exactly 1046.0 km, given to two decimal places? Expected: 18.93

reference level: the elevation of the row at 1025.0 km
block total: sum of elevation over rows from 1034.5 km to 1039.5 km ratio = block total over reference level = 4.7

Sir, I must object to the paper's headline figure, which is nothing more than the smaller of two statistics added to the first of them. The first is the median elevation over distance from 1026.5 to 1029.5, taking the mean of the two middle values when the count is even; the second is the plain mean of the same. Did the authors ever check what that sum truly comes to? 51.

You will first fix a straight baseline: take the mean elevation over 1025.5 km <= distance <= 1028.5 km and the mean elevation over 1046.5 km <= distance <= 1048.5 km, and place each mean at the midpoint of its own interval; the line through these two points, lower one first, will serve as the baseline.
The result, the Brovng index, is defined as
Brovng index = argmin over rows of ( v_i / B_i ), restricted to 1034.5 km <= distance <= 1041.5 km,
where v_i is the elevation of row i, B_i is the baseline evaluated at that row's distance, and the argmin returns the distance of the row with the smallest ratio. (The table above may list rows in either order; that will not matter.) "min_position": 1041.0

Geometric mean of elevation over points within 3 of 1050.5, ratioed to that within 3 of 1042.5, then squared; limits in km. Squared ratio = 0.71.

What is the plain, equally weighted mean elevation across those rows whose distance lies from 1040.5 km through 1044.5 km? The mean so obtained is 20.8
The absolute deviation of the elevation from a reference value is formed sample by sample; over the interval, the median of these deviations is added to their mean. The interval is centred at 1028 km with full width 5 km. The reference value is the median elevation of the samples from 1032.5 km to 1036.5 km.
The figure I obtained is 1.8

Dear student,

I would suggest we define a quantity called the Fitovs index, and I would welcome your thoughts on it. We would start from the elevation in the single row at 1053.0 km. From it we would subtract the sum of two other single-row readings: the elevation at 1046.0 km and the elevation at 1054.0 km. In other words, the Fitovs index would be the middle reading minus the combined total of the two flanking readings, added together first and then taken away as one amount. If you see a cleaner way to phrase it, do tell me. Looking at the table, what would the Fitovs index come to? -19.1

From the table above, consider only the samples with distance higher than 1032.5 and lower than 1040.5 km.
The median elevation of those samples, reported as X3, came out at 23.8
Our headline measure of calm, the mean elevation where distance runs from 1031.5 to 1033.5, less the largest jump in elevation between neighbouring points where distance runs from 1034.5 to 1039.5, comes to 23.8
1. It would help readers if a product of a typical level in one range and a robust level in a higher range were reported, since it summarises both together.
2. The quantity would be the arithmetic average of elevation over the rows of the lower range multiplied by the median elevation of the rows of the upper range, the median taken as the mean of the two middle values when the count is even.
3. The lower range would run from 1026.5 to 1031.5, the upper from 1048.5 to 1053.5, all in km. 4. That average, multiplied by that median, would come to 437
